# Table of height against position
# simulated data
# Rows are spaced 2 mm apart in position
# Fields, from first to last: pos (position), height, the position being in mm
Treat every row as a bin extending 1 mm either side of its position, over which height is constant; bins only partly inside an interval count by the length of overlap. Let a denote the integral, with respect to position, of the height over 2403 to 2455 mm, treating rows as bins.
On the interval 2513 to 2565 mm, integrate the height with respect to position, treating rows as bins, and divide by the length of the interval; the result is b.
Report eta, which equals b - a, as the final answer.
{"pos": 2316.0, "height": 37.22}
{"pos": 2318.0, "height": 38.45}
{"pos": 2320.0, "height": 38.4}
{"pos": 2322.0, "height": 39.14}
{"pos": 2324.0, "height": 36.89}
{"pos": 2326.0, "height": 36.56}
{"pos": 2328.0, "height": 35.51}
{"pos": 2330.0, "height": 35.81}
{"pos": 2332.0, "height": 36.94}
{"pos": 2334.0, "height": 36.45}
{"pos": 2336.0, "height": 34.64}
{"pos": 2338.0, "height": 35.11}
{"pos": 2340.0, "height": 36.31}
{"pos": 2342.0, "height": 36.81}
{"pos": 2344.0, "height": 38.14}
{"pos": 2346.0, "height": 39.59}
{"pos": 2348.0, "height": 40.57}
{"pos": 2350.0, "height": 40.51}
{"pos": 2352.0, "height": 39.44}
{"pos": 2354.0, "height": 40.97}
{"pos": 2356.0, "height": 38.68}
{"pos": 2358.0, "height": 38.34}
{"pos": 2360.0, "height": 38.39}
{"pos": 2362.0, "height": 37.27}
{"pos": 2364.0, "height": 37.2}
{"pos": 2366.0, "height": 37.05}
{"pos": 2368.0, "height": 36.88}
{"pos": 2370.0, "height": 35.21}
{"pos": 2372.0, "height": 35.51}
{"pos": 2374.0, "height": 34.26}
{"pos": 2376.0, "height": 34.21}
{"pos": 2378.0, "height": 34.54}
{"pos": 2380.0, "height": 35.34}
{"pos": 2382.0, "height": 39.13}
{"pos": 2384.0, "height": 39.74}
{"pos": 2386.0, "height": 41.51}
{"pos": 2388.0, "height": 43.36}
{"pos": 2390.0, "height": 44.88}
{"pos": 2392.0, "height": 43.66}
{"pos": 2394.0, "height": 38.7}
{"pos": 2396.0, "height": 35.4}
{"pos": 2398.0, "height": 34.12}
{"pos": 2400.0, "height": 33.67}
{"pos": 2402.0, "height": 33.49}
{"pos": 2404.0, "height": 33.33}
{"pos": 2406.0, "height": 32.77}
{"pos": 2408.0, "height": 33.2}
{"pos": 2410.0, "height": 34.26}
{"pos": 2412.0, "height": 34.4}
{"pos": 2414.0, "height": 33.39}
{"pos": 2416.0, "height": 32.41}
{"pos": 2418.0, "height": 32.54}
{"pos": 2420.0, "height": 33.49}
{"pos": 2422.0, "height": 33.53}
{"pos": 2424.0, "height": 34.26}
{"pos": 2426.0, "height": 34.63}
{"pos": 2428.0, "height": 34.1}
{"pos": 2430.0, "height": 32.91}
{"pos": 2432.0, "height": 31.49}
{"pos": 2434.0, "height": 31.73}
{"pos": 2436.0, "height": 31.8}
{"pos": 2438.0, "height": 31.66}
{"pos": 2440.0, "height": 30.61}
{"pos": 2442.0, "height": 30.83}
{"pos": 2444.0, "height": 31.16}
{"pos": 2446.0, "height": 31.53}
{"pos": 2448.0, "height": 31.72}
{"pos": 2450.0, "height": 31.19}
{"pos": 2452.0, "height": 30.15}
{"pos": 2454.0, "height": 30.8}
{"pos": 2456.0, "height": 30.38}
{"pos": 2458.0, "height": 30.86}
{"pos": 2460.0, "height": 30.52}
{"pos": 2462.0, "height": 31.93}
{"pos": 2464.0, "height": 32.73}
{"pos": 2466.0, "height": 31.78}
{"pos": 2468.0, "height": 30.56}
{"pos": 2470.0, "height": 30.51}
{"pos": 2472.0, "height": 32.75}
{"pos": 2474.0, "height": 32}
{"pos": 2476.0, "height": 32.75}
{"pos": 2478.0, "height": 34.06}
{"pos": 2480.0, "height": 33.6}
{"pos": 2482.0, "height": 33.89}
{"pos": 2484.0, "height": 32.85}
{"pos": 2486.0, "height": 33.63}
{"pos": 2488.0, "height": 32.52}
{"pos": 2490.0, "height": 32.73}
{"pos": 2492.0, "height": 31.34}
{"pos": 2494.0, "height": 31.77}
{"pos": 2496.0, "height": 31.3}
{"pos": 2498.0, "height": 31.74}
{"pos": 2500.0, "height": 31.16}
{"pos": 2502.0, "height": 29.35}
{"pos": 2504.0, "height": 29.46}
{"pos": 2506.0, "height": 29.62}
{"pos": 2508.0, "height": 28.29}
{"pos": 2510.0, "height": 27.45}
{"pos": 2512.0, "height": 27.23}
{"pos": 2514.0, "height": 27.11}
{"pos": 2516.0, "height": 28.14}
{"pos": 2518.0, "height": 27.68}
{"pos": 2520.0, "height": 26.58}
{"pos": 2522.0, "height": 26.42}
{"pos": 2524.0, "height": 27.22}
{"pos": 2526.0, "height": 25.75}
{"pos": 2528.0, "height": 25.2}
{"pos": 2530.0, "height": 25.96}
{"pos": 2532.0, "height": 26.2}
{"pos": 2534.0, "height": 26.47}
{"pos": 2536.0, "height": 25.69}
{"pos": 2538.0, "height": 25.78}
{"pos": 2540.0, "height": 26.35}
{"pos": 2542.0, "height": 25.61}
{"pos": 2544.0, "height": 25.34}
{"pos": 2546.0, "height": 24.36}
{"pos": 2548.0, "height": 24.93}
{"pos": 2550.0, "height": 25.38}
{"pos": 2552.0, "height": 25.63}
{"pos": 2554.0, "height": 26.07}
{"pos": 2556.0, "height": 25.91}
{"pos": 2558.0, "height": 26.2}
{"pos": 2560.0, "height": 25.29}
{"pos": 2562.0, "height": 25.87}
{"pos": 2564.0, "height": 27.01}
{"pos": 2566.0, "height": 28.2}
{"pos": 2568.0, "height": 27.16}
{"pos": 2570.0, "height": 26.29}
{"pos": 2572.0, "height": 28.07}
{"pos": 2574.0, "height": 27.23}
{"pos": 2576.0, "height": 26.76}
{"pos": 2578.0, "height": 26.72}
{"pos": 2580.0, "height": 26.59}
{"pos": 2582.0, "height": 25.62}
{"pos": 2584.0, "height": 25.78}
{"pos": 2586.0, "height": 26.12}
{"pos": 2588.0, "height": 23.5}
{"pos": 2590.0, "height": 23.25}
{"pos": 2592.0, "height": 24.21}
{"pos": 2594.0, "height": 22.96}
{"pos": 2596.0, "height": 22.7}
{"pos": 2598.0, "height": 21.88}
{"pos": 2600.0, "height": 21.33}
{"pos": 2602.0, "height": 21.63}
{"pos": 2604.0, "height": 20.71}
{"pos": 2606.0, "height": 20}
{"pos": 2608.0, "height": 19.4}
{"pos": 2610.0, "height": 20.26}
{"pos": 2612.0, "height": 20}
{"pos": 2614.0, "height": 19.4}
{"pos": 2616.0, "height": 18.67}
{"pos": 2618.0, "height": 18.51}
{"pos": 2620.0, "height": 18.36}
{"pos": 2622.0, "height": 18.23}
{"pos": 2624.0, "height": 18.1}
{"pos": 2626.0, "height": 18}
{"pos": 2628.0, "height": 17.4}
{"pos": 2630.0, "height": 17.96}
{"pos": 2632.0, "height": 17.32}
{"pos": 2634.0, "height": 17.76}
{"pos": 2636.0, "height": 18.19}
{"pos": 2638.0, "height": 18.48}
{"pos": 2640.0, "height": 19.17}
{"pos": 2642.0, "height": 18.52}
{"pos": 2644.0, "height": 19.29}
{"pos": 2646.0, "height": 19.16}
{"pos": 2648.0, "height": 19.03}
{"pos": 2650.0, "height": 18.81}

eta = -1662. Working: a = 1688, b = 26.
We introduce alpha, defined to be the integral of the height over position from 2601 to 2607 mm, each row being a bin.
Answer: 125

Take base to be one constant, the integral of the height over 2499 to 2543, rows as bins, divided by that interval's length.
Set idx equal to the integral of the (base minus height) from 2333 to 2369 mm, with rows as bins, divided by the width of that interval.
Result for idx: -10.7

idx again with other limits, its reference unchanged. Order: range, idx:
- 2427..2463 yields -4.2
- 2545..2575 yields 1.0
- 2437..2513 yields -4.1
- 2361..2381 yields -8.5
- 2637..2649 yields 8.3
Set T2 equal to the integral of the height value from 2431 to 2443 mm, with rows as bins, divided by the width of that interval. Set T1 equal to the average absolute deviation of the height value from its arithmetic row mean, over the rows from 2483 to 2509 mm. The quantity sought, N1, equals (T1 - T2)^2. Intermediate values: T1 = 1.3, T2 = 31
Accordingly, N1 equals 906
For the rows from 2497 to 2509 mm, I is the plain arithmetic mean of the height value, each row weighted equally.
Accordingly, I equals 30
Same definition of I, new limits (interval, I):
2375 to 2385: 37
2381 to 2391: 42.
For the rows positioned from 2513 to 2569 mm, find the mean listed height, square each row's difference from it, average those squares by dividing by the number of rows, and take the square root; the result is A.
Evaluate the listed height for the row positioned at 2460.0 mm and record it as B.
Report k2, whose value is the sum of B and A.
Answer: 31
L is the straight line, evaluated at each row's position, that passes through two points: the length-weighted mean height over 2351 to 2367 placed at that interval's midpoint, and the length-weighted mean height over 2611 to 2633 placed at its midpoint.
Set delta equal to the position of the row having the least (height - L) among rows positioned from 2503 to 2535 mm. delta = 2528.0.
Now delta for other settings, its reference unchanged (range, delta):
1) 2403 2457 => 2406.0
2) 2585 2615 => 2608.0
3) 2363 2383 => 2374.0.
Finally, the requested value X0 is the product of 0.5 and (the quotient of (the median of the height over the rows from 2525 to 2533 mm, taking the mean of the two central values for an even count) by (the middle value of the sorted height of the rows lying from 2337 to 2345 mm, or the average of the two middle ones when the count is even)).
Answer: 0.35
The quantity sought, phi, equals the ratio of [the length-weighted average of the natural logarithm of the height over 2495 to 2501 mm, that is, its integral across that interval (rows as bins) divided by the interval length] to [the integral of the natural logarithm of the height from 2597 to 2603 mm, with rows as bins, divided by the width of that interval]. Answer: 1.12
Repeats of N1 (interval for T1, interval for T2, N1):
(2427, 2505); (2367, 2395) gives 1400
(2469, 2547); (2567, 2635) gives 370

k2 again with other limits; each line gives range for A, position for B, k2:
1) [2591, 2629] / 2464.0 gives 35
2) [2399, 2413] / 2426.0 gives 35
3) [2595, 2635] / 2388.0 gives 45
